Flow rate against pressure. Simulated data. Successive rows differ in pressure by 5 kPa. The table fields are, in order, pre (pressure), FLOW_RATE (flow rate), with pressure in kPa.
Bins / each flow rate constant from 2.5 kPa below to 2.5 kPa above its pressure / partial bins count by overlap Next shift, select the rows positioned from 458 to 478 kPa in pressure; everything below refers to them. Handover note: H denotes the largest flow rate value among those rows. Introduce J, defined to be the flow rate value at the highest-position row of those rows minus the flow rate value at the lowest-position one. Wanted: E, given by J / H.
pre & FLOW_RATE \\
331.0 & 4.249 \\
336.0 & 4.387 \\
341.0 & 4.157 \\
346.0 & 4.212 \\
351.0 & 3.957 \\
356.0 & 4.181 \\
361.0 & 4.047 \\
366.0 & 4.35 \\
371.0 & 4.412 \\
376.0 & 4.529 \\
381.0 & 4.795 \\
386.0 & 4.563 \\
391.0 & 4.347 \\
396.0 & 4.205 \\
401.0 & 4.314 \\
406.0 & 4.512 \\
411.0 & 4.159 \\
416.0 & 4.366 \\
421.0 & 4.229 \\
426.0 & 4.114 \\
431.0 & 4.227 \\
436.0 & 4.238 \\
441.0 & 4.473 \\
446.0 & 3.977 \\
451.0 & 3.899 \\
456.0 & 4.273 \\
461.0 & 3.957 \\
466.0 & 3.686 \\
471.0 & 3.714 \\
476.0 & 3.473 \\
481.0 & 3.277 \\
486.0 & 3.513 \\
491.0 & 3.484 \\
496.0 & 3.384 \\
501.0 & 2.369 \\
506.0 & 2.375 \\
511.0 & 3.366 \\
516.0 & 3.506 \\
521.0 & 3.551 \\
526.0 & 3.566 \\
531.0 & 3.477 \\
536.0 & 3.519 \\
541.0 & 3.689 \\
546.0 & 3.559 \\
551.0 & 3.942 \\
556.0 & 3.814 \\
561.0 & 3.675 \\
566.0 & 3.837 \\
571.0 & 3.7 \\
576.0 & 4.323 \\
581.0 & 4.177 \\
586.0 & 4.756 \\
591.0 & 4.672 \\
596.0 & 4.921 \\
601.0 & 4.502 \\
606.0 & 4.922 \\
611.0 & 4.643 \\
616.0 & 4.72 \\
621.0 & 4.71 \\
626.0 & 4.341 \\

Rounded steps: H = 3.957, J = -0.48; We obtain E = -0.122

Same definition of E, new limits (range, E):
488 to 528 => 0.023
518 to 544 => 0.037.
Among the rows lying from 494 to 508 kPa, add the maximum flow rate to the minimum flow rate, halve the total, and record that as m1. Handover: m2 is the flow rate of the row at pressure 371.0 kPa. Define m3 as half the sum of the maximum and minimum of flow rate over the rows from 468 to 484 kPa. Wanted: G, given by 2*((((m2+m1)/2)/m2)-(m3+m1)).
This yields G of -11.1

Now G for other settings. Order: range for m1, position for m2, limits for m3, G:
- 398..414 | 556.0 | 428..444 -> -15.2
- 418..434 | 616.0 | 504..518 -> -12.3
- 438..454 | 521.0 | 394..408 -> -14.9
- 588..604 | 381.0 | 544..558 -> -14.9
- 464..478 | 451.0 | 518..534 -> -12.3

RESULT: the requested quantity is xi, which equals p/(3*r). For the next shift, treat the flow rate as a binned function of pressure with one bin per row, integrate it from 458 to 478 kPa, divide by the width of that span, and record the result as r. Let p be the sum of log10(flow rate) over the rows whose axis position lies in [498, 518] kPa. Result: 0.163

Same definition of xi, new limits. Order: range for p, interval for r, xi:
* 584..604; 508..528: 0.259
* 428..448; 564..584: 0.207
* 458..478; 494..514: 0.264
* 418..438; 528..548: 0.233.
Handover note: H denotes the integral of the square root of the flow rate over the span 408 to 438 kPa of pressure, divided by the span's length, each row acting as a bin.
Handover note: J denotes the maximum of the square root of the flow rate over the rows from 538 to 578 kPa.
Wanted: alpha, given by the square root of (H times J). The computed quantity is 2.07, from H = 2.06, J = 2.08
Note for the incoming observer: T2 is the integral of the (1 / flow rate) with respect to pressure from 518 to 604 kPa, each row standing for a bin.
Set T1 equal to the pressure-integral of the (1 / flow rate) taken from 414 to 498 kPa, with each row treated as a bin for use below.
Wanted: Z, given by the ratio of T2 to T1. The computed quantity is 1.006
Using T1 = 21.7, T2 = 21.9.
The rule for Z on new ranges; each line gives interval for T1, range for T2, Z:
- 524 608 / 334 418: 0.928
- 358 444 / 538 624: 1.030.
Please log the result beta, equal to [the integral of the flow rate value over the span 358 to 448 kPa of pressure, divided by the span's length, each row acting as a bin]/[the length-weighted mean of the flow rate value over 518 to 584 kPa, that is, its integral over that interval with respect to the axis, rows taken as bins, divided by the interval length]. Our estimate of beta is 1.2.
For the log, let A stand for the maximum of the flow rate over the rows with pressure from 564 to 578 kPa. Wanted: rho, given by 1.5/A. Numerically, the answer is 0.347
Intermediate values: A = 4.323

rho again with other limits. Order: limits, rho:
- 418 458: 0.335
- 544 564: 0.381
